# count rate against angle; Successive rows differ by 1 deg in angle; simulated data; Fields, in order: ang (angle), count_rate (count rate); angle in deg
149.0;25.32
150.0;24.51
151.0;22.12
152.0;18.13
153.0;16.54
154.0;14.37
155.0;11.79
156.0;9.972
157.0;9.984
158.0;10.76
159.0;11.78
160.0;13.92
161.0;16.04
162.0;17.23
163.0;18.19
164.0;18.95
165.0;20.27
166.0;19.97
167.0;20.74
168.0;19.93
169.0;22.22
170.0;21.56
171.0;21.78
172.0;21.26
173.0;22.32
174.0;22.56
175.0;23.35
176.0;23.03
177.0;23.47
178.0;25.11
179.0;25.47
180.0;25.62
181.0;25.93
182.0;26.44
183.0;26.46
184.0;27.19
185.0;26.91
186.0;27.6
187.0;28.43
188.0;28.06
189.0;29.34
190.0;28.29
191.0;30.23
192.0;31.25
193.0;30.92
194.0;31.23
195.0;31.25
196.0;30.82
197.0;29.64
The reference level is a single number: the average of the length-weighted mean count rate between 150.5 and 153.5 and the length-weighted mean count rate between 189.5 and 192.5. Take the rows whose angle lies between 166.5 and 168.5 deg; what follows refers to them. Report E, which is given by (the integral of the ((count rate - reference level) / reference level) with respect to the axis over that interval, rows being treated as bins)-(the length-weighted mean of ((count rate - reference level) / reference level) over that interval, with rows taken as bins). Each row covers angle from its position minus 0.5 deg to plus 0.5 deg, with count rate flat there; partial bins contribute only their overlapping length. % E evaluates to -0.2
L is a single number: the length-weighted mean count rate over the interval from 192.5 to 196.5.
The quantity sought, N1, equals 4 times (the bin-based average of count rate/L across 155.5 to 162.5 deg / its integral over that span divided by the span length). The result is 1.65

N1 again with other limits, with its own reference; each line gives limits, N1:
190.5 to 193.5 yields 3.97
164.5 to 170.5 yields 2.68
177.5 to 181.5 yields 3.29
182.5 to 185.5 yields 3.46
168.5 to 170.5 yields 2.82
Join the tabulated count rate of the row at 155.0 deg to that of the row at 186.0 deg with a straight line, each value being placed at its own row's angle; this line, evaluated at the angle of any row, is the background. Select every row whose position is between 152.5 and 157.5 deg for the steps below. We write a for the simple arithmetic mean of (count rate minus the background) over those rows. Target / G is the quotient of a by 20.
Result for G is 0.04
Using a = 0.7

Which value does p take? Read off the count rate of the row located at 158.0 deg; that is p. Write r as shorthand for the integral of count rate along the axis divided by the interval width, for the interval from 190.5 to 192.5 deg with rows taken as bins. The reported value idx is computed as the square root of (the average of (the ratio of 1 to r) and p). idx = 2.3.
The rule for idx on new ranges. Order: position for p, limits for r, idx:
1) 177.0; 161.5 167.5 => 3.4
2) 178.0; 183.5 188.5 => 3.5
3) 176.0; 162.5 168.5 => 3.4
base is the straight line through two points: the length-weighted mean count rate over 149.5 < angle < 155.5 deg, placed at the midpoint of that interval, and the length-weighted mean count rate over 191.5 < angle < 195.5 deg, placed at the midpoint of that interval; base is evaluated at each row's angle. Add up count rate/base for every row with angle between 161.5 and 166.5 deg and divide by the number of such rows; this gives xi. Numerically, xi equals 0.87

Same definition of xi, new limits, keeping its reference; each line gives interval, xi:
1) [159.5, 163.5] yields 0.78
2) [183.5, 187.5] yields 0.96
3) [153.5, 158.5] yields 0.60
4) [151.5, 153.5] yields 0.97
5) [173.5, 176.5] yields 0.91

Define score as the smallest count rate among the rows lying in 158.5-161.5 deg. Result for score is 11.78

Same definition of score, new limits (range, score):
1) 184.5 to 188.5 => 26.91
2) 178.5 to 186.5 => 25.47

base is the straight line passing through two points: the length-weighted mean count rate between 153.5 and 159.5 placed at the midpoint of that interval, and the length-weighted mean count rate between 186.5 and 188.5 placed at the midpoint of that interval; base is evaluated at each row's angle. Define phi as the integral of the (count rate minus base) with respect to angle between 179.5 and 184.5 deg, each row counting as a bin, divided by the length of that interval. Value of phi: 1.1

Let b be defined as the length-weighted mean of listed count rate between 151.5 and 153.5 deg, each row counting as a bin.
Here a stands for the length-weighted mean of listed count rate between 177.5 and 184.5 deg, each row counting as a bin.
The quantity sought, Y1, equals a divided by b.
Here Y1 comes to 1.5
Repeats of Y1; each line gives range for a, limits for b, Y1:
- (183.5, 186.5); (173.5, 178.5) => 1.2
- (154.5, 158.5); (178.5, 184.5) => 0.4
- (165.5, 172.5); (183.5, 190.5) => 0.8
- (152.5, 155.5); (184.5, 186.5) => 0.5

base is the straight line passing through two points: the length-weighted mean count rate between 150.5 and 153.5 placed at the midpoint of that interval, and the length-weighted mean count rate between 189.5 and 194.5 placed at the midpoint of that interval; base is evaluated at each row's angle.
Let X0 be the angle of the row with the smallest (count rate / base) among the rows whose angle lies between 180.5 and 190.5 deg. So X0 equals 185.0 deg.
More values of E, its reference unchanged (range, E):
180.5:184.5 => 0.3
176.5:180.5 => 0.1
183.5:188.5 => 0.5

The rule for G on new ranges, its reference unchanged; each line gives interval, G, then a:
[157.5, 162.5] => -0.02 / -0.4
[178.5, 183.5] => 0.05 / 0.9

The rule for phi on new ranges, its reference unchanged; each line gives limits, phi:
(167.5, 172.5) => 2.6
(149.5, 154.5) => 10.1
